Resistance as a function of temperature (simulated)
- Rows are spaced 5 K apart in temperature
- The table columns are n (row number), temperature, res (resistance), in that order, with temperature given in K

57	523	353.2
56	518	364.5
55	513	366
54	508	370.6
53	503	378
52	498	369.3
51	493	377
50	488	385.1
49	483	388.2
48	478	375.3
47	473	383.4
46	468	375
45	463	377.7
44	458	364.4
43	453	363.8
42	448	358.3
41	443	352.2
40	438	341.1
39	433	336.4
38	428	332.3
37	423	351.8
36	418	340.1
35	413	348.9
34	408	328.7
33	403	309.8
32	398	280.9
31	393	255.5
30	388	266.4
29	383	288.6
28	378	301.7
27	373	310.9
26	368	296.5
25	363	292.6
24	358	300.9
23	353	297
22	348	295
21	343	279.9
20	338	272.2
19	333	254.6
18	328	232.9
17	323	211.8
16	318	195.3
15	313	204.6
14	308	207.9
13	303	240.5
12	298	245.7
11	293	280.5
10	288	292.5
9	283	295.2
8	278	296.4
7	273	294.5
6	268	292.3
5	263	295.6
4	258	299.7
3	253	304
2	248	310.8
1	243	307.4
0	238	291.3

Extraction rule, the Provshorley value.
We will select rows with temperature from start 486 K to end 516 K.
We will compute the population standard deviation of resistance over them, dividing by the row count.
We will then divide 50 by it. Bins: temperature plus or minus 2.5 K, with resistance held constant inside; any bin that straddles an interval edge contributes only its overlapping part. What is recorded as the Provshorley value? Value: 7.8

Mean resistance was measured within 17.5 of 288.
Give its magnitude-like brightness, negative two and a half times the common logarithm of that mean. -6.11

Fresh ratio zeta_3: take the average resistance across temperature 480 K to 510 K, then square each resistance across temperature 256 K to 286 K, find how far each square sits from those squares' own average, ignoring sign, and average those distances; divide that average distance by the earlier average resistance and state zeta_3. 3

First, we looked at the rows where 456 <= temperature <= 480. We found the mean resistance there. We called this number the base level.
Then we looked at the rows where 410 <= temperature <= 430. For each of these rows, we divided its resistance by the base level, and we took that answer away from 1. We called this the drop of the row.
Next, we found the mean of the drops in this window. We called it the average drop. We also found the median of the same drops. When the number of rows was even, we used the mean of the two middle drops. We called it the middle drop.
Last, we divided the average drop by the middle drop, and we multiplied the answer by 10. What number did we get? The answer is 10.4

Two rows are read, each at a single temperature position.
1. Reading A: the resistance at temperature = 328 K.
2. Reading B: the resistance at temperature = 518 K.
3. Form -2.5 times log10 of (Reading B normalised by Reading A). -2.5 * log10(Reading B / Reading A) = -0.49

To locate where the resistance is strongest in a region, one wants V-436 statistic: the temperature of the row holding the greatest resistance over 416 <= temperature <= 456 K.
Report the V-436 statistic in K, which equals 453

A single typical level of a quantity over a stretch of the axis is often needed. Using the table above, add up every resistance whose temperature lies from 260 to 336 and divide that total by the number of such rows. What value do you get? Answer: 256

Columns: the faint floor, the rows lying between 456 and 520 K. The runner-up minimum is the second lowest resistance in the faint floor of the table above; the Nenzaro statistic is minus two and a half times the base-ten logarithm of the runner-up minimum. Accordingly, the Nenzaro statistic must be -6.4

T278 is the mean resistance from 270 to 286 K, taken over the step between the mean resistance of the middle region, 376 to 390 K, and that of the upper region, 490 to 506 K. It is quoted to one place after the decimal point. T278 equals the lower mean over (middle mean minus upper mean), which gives -3.3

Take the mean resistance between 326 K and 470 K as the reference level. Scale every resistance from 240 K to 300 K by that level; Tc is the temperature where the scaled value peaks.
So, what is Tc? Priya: 248 K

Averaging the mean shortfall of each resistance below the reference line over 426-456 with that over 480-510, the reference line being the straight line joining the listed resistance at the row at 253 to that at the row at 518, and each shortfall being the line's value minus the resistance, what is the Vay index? -10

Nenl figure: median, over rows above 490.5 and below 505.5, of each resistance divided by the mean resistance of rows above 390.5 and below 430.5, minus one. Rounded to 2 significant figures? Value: 0.18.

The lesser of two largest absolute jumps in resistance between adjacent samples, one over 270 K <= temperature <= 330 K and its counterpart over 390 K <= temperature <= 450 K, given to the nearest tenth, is 28.9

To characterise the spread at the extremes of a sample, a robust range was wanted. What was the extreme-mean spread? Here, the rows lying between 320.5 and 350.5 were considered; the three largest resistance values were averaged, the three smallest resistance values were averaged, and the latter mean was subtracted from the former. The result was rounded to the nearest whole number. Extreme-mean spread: 49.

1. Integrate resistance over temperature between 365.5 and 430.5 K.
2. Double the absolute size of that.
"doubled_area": 40121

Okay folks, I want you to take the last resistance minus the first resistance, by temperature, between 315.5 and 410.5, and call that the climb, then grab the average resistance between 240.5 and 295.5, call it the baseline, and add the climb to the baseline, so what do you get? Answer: 431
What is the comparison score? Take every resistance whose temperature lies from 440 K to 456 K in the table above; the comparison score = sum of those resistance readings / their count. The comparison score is 358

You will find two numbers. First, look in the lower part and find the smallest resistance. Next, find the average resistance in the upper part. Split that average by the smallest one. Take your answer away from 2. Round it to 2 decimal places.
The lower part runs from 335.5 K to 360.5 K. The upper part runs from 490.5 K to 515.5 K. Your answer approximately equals 0.63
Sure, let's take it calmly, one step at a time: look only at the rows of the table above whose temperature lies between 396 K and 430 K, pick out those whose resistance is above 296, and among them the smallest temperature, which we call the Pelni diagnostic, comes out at 403 K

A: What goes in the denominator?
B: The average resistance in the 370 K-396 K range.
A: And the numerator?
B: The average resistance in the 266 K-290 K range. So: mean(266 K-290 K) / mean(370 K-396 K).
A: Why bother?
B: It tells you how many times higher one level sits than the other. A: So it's 1.03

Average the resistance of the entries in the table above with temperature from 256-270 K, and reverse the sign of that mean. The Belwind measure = -296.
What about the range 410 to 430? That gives -343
